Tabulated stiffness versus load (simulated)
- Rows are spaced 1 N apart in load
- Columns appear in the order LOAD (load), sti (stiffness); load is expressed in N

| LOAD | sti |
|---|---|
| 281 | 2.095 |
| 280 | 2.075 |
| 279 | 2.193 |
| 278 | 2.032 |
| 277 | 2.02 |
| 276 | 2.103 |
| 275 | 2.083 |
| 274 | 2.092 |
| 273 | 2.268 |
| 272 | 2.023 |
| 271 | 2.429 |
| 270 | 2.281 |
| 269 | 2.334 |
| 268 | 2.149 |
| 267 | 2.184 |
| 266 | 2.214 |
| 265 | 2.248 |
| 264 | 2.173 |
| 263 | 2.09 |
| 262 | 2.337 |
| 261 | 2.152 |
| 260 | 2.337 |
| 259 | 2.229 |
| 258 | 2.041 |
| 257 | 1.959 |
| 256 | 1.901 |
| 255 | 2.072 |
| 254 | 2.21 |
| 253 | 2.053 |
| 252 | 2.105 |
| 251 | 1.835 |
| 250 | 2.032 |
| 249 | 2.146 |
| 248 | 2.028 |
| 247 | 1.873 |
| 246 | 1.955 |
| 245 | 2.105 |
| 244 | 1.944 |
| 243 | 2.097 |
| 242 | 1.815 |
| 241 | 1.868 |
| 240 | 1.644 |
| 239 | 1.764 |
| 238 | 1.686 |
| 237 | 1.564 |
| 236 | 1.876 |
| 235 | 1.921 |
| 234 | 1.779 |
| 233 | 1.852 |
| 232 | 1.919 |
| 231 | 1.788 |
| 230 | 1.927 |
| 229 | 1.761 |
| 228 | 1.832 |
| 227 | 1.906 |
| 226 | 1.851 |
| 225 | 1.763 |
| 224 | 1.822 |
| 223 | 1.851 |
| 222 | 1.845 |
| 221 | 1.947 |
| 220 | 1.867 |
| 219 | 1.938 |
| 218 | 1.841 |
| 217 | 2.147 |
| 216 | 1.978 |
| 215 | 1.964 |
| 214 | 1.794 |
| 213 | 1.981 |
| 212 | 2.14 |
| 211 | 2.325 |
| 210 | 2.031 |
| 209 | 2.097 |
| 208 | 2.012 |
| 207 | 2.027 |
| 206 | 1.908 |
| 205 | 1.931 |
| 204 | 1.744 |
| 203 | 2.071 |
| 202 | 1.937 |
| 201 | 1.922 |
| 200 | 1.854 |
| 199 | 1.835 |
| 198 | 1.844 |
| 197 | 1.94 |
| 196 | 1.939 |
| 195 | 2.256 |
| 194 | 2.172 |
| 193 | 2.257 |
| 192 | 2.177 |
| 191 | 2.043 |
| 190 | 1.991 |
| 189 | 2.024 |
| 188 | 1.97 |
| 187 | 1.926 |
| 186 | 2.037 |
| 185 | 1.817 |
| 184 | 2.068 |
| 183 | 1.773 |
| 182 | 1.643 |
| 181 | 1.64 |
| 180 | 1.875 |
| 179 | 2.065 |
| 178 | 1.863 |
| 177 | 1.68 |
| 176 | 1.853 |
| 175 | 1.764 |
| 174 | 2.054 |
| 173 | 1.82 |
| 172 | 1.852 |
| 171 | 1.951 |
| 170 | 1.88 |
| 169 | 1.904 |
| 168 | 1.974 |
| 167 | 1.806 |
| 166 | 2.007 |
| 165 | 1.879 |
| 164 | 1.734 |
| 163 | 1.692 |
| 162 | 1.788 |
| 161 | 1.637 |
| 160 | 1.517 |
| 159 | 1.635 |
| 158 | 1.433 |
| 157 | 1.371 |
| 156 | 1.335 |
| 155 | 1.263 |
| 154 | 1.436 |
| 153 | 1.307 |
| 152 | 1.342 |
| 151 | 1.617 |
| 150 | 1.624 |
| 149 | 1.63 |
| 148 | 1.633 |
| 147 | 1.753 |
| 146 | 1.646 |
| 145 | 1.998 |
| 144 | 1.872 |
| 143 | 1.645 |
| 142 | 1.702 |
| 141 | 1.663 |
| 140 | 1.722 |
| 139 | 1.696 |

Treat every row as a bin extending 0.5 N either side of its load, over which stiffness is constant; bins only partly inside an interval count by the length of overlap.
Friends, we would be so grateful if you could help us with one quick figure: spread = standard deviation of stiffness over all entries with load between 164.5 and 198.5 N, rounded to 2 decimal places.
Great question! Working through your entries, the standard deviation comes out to 0.15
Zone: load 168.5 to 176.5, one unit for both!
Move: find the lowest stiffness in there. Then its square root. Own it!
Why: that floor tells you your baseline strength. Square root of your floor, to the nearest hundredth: 1.33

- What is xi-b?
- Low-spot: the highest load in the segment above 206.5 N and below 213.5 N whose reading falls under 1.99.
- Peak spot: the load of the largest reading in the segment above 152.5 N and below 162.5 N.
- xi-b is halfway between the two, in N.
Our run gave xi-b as 187.5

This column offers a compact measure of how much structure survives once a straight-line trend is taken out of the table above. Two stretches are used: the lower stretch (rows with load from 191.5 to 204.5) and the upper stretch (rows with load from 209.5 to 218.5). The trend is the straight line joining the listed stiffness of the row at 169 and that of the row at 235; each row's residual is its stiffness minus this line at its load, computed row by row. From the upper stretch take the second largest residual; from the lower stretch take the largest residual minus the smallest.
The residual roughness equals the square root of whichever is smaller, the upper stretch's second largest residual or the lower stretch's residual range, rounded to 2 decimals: 0.48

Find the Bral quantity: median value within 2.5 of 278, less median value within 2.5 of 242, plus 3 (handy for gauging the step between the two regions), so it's 3.21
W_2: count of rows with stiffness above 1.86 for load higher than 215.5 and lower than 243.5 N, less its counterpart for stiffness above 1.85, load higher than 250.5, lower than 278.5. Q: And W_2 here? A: -15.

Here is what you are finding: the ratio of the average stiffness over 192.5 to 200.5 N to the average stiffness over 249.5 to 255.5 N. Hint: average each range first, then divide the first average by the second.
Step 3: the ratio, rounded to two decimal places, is 0.98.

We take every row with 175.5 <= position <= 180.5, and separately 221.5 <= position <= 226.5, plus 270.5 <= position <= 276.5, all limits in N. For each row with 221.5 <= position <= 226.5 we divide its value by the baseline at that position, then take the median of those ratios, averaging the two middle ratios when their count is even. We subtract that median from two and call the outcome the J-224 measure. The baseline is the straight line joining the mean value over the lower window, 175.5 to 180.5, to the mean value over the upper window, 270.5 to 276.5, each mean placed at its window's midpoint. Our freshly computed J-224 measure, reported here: 1.08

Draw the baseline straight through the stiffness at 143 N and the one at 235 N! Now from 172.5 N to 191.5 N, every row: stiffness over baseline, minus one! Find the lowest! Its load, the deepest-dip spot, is 181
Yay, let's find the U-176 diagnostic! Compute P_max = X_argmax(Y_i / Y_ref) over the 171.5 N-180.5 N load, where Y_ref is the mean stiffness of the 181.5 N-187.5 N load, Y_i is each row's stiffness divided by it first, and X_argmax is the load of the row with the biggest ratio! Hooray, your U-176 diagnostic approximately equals 179 N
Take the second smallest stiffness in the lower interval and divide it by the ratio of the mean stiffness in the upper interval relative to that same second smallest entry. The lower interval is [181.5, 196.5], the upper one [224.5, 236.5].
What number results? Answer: 1.70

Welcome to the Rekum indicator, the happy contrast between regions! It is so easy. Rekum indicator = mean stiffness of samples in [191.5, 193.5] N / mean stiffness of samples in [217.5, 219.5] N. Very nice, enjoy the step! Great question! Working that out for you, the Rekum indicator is 1.17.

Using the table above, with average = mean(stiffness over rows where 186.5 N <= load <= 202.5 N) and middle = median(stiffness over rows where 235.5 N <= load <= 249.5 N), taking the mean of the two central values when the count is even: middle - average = -0.13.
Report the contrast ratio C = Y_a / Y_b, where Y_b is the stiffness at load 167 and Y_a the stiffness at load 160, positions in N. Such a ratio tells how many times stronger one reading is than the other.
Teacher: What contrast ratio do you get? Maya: 0.84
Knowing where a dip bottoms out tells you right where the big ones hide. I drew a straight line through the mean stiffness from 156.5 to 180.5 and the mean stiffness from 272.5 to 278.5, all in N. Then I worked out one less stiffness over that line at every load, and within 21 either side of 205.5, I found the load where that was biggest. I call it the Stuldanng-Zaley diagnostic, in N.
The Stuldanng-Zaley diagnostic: 225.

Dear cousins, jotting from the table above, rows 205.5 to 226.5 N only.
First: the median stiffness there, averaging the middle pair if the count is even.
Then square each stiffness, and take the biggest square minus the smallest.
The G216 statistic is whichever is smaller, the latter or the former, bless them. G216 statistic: 1.9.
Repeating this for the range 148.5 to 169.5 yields 1.6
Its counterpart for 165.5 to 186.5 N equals 1.6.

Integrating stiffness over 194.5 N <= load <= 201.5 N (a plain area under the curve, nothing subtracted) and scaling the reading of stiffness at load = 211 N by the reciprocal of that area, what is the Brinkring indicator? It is 0.17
